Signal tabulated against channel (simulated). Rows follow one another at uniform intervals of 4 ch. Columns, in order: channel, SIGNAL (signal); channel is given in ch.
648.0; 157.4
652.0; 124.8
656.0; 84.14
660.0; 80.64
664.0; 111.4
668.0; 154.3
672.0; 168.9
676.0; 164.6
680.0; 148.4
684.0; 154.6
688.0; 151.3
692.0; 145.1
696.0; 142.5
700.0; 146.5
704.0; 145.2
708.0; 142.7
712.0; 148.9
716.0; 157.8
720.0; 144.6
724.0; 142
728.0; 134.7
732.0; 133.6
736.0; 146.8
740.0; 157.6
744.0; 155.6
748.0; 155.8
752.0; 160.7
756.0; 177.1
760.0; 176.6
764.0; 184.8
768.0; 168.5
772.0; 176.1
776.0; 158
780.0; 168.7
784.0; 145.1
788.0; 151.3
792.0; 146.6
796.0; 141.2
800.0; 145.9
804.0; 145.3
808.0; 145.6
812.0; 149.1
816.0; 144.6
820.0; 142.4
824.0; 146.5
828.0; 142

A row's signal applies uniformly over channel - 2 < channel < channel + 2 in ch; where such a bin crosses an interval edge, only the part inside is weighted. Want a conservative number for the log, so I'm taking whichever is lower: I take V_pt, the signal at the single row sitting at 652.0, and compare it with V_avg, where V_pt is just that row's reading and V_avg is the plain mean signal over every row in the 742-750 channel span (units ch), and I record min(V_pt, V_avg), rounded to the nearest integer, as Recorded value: 125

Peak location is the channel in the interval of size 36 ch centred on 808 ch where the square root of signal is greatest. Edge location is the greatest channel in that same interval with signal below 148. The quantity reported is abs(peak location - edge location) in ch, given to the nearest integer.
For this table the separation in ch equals 12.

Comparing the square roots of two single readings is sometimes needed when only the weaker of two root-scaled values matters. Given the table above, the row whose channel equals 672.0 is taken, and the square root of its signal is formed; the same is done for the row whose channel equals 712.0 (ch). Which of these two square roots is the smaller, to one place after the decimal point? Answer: 12.2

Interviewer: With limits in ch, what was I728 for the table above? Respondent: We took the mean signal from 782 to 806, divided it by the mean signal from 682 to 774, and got 0.95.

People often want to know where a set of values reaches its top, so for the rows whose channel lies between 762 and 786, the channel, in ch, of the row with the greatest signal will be 764.0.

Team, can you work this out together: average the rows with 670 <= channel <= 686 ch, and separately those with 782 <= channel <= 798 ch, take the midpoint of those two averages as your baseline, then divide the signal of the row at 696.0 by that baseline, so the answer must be 0.93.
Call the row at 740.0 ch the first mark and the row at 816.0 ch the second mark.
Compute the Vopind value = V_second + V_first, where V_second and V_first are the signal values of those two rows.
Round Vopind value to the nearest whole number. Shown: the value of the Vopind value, 302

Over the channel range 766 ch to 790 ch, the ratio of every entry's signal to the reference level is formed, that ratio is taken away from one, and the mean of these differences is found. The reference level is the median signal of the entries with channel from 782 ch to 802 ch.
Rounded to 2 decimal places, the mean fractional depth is -0.11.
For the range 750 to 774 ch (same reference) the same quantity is -0.19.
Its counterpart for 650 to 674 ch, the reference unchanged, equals 0.17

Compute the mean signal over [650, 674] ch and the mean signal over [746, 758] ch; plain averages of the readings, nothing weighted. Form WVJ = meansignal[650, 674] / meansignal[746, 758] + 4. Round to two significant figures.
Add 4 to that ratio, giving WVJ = 4.7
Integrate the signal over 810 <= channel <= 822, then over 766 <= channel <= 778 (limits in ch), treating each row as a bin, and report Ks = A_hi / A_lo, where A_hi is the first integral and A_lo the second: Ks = 0.87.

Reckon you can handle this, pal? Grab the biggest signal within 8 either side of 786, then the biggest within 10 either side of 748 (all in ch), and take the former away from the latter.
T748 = 8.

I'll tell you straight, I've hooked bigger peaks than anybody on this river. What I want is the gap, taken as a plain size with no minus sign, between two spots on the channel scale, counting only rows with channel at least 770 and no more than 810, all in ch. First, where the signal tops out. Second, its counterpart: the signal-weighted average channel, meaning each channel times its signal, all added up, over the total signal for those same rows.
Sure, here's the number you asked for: 17.4 ch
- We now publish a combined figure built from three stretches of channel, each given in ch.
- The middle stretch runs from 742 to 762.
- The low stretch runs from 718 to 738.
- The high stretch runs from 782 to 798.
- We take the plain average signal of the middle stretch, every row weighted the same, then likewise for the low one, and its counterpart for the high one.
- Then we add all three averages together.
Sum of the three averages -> 452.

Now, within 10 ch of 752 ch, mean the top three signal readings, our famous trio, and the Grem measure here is 171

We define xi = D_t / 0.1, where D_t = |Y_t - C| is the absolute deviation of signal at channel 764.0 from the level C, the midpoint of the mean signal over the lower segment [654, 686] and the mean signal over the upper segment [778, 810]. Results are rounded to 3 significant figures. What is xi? 438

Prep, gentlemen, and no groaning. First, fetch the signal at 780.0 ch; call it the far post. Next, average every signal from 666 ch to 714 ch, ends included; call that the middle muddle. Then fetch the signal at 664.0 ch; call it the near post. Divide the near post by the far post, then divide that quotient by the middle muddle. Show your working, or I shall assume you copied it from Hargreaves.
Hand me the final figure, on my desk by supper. 0.0044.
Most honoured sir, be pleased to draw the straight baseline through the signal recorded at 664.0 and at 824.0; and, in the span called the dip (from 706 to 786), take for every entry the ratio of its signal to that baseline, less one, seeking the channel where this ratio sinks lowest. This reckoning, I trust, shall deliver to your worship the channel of 784.0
